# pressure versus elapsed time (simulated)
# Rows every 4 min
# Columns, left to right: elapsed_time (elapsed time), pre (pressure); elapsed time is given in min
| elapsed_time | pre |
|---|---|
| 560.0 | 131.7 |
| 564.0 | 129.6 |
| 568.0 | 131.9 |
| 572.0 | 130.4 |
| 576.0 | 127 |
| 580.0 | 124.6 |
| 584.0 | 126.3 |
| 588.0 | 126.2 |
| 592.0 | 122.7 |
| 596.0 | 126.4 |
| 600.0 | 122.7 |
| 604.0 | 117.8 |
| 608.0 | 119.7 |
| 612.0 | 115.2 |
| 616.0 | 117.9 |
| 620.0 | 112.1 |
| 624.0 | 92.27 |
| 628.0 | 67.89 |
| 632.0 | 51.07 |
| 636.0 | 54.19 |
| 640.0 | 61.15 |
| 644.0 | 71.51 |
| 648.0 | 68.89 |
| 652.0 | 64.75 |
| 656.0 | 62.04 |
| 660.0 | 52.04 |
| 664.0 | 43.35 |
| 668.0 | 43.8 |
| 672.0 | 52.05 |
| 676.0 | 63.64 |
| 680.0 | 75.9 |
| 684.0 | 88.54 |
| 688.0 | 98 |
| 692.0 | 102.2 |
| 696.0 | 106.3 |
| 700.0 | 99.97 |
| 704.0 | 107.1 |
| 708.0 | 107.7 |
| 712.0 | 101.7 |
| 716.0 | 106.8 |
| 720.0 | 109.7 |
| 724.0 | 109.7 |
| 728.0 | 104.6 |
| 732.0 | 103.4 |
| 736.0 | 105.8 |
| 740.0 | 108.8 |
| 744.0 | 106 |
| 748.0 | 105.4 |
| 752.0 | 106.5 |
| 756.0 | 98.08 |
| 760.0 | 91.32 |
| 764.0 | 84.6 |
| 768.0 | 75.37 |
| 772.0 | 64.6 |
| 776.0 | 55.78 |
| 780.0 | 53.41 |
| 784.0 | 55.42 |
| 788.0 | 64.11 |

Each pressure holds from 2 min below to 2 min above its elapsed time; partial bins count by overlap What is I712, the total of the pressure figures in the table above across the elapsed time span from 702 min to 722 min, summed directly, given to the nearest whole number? 533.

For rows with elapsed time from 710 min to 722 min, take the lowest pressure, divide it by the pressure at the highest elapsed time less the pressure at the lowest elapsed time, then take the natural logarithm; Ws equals 2.5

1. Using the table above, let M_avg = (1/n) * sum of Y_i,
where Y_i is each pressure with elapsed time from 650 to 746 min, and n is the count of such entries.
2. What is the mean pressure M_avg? 88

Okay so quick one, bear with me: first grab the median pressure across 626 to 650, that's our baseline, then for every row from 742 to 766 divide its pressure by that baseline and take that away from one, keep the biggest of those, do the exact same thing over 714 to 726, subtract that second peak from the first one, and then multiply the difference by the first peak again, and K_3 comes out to -0.11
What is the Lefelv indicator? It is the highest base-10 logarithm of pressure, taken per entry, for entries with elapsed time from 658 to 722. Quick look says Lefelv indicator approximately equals 2.04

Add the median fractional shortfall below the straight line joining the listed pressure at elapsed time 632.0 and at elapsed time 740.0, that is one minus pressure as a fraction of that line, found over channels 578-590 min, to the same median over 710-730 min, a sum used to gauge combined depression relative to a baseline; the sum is -4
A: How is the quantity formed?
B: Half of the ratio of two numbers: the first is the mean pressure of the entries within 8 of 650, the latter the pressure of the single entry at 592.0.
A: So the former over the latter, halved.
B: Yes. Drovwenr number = 0.272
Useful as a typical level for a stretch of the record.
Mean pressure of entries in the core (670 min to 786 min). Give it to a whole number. 91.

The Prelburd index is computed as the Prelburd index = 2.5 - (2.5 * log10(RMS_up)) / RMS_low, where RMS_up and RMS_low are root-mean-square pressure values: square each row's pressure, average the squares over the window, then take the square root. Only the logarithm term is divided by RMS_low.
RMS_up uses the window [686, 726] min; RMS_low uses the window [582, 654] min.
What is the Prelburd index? 2.450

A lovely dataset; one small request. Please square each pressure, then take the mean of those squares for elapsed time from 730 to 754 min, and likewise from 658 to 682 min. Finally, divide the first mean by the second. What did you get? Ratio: 3.5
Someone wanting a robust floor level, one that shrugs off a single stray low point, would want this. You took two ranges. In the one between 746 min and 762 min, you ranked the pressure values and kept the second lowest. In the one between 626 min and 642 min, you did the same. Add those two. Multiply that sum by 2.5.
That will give 381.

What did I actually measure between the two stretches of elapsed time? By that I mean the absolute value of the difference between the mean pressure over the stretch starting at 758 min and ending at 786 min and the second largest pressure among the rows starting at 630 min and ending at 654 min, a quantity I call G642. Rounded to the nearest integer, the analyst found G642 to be 0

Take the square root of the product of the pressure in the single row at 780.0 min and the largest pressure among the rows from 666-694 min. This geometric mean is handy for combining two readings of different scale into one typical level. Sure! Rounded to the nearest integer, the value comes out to 74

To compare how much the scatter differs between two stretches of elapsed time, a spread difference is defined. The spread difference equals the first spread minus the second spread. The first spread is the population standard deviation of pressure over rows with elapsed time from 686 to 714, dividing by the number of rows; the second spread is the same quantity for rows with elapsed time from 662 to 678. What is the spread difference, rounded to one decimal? -4.7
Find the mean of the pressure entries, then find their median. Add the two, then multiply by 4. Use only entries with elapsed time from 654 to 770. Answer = 768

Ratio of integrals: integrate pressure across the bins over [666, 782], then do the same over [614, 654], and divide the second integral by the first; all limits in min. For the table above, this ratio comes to 0.3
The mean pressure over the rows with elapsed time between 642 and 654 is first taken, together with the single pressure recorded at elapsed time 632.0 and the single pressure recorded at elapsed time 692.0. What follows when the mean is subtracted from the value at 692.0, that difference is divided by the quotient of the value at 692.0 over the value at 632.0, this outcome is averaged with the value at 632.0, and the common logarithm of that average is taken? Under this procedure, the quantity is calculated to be 1.53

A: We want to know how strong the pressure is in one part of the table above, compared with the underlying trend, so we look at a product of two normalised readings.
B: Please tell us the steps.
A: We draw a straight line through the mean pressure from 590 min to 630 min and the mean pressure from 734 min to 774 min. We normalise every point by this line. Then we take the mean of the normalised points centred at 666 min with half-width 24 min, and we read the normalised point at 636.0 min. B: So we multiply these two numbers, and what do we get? 0.31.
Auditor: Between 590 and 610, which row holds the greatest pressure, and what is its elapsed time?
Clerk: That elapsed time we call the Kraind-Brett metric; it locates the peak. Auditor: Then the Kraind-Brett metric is 596.0 min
